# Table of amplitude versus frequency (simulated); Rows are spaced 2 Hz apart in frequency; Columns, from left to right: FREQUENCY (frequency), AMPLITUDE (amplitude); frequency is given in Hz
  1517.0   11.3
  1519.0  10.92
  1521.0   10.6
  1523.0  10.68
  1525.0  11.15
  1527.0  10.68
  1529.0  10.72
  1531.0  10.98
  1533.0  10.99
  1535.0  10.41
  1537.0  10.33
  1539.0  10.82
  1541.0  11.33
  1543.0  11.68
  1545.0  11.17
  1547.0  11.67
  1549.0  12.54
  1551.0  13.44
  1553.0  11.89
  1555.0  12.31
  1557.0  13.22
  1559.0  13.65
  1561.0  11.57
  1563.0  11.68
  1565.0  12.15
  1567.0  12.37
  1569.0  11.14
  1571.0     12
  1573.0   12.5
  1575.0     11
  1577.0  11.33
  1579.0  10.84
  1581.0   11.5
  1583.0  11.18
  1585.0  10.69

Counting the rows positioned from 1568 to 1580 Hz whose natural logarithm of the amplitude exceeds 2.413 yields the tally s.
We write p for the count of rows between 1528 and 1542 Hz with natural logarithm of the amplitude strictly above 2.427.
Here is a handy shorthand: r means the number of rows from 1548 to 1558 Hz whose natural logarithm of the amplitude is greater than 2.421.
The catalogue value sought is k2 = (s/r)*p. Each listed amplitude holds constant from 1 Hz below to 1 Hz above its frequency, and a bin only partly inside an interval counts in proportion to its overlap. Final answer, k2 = 1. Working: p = 1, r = 5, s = 3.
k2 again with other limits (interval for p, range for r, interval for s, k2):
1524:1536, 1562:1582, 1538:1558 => 0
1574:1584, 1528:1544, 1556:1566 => 5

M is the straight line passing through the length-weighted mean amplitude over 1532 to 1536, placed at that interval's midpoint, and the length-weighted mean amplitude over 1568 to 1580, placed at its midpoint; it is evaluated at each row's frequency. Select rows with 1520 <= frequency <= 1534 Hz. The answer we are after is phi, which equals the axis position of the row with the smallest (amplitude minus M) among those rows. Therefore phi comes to 1527.0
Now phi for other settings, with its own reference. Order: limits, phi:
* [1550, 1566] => 1561.0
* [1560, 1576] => 1575.0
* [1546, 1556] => 1547.0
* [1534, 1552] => 1537.0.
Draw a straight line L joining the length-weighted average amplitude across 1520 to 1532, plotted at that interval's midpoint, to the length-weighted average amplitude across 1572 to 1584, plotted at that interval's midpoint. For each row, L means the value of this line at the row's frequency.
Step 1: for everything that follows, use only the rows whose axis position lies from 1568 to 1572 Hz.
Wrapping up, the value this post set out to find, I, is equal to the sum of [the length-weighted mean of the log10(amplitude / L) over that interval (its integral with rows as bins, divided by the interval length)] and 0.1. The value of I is 0.110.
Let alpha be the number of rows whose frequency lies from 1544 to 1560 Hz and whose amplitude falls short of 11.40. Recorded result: 1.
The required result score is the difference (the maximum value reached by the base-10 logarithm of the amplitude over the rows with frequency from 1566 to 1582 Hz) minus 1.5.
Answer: -0.403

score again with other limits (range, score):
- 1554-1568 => -0.365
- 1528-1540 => -0.459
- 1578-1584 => -0.439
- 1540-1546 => -0.433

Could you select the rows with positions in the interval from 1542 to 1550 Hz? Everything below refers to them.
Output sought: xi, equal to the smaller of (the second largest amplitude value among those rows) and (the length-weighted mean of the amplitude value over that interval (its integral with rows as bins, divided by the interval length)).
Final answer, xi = 11.7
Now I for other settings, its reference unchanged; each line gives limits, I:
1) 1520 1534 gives 0.101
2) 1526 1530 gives 0.095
